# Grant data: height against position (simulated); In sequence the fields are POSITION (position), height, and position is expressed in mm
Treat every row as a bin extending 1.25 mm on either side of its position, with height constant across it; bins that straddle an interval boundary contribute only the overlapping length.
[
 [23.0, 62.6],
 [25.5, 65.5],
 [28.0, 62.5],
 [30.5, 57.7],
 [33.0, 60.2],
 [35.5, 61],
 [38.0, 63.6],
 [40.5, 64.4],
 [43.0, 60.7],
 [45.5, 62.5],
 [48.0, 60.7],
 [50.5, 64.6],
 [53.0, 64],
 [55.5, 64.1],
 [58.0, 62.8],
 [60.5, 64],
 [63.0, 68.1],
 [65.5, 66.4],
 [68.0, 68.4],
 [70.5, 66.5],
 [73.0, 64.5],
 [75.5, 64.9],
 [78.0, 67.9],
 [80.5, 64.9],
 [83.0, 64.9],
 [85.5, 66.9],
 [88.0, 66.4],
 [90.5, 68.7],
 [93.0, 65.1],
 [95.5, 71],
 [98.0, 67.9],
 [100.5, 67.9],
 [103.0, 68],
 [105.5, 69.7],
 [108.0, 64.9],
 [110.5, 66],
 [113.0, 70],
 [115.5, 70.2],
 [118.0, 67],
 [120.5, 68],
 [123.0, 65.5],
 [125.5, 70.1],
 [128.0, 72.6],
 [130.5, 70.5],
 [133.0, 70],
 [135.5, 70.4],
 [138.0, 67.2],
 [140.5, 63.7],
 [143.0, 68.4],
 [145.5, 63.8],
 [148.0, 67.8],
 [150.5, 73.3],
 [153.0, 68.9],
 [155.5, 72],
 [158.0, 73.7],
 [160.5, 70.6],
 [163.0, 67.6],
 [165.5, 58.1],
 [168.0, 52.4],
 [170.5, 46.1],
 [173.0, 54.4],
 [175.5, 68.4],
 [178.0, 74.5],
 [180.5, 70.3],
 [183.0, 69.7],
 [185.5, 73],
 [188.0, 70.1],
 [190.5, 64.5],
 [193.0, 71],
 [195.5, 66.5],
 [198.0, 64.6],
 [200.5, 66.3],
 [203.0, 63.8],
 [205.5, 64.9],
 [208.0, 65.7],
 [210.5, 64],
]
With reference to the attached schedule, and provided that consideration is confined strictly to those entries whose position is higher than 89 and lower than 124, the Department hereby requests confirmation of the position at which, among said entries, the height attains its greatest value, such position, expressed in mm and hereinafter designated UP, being 95.5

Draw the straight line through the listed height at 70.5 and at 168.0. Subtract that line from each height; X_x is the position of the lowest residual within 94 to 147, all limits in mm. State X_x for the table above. 108.0 mm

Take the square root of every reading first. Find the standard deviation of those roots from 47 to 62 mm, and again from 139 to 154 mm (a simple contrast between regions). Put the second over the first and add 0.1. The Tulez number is 2.5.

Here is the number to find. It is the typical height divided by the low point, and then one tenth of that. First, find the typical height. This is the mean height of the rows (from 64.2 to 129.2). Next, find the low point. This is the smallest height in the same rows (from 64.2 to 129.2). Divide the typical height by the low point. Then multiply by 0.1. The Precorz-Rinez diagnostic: 0.105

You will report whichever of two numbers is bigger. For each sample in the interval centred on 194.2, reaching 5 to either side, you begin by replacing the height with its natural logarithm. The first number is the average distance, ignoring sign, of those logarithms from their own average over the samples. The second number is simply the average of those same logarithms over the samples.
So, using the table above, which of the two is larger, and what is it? 4.20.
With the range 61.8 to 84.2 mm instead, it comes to 4.19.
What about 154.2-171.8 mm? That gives 4.13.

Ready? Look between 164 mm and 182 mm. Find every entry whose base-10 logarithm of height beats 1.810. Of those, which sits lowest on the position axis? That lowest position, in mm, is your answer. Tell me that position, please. 175.5 mm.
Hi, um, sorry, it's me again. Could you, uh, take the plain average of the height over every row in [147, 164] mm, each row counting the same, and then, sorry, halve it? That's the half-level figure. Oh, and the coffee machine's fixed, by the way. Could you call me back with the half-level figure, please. 35.3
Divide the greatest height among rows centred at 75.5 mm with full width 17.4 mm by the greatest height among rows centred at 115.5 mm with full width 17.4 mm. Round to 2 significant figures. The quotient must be 0.97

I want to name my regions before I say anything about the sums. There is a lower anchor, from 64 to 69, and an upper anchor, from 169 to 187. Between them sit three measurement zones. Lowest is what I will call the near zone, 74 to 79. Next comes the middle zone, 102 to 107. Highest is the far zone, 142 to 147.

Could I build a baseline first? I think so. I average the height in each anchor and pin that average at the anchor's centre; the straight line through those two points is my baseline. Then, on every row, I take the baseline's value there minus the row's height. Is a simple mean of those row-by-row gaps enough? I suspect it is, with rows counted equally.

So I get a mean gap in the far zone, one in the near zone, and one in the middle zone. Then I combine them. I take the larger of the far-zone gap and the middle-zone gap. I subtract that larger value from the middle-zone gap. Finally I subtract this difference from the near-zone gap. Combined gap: 2.8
